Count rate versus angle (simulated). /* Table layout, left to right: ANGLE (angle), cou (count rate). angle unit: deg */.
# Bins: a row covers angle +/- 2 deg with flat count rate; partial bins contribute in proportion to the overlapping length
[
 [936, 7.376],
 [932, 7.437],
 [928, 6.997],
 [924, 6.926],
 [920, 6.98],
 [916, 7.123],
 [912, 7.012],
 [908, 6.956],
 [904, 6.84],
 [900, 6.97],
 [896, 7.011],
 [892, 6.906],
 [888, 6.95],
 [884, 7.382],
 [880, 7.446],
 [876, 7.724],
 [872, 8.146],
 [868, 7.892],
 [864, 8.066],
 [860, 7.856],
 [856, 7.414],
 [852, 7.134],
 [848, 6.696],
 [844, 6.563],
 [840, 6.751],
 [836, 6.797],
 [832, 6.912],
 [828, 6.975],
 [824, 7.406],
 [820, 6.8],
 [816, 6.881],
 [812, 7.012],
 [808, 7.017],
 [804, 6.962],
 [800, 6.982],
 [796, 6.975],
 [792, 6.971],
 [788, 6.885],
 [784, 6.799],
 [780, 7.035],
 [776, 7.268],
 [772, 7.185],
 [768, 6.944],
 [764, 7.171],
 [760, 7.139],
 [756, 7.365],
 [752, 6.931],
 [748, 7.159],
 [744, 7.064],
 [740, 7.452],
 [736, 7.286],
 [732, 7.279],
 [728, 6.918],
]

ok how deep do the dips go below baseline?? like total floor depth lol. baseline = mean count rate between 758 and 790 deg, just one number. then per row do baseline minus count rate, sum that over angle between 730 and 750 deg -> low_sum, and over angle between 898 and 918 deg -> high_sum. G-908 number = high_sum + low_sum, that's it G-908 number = -1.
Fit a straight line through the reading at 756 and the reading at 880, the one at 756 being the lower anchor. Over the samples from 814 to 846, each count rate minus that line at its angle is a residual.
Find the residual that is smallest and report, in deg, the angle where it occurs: 844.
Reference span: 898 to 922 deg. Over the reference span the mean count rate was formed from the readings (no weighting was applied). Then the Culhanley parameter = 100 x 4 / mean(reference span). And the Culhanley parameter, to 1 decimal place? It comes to 57.3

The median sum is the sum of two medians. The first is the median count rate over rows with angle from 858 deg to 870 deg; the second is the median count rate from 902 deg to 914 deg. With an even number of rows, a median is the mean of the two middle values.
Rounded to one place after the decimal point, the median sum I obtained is 14.8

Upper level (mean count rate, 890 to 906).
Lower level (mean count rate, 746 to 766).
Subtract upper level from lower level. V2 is 0.22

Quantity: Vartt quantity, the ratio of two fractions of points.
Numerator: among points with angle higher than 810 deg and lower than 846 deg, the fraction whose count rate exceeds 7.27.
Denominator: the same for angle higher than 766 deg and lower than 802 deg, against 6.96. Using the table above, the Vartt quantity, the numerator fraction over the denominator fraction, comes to 0.17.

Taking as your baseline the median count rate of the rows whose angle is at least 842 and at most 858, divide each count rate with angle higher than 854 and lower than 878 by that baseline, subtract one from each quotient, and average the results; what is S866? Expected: 0.14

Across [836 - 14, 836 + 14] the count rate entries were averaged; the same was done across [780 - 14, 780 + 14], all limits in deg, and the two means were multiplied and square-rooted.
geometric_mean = 6.94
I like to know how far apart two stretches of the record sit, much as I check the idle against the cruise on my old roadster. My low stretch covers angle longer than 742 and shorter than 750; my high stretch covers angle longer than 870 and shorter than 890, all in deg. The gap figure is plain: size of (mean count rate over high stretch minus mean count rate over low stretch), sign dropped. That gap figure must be 0.42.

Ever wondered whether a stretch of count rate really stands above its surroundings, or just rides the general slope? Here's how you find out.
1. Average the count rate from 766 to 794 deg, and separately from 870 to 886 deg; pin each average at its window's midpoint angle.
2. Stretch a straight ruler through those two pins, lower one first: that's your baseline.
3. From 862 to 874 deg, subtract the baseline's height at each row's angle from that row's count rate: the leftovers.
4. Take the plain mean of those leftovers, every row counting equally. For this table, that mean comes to 0.43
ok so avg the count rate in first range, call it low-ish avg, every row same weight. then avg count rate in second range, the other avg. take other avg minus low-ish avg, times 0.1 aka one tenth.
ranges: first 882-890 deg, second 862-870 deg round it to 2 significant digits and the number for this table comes 0.081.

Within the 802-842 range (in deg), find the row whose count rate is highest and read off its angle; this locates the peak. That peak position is 824 deg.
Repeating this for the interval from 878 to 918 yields 880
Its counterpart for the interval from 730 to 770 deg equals 740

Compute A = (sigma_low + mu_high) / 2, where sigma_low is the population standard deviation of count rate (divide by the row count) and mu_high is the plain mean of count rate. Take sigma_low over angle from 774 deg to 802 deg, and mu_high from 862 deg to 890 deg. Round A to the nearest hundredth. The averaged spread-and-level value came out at 3.90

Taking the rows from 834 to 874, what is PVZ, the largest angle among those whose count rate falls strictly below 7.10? 848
